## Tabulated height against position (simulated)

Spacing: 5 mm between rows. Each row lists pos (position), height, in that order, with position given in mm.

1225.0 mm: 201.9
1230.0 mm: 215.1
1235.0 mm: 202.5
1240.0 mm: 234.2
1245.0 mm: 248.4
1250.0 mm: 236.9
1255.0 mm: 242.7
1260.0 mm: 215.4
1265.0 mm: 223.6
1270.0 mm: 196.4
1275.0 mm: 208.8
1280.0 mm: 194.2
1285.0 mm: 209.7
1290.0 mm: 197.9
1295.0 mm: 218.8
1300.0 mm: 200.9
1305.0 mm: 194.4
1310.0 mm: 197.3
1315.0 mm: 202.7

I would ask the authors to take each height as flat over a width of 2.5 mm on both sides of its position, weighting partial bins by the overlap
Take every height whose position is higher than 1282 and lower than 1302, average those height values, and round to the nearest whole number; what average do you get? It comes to 207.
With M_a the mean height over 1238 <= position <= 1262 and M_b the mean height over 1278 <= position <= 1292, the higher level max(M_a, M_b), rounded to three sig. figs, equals 236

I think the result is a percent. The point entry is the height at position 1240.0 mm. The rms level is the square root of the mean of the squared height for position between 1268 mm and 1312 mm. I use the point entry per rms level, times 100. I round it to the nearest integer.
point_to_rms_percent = 116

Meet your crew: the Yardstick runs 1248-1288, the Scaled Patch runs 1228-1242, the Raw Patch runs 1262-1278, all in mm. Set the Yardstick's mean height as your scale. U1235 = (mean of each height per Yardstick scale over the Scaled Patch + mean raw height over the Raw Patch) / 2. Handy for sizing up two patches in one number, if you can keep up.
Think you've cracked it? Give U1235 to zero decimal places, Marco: 105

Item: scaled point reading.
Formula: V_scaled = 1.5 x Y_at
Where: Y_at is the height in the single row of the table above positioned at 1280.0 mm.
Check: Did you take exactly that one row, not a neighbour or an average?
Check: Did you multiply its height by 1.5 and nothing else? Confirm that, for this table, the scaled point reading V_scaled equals 291.3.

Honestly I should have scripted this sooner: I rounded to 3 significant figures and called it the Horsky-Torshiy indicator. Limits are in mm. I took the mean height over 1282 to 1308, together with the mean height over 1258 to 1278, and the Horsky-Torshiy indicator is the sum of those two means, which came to 415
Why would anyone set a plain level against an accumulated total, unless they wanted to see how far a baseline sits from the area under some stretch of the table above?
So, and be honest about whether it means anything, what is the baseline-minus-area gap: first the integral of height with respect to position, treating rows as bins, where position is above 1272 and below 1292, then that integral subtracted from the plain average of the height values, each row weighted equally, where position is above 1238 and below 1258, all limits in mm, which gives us -3812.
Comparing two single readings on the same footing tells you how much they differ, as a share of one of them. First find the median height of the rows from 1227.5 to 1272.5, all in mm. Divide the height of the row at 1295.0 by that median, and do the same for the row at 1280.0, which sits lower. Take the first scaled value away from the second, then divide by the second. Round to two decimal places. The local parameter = -0.13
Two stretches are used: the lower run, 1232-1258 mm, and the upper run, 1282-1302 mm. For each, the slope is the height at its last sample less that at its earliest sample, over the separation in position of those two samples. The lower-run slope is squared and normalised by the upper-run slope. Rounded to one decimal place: -6.9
